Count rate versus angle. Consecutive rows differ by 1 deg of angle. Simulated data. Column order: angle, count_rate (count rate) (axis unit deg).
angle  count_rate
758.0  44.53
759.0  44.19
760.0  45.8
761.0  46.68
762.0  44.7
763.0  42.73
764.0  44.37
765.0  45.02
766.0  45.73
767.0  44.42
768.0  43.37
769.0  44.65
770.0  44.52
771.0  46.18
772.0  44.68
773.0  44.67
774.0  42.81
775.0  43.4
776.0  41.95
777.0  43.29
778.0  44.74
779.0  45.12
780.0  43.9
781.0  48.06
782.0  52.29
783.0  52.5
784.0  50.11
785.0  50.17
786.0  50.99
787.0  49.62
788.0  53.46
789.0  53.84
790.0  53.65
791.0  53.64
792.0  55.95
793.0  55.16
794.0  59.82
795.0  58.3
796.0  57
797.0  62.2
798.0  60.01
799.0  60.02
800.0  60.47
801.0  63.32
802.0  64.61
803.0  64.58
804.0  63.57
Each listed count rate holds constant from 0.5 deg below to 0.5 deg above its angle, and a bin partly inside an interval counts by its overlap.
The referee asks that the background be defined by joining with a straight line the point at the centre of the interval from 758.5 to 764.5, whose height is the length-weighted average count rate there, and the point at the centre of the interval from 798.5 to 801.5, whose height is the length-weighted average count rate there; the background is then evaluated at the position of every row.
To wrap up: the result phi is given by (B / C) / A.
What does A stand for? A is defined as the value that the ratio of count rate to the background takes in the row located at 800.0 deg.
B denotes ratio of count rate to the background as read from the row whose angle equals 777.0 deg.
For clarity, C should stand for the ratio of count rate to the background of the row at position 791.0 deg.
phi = 0.91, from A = 0.99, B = 0.84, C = 0.93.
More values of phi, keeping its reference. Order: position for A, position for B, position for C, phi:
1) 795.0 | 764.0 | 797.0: 0.95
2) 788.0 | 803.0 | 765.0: 1.11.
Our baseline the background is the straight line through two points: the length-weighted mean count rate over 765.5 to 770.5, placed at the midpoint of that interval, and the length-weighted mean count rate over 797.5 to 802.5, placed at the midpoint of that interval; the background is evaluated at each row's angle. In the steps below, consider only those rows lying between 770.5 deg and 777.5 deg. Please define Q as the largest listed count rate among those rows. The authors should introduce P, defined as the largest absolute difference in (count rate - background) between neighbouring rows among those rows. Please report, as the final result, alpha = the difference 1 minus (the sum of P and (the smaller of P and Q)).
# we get -3.8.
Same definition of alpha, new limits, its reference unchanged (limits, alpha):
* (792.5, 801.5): -8.3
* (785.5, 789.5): -5.6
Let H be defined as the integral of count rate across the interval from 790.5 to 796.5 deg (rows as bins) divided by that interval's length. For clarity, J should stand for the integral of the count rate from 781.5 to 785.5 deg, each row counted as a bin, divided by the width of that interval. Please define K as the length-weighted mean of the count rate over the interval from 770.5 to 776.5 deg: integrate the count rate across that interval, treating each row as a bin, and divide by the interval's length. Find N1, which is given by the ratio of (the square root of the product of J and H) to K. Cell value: 1.2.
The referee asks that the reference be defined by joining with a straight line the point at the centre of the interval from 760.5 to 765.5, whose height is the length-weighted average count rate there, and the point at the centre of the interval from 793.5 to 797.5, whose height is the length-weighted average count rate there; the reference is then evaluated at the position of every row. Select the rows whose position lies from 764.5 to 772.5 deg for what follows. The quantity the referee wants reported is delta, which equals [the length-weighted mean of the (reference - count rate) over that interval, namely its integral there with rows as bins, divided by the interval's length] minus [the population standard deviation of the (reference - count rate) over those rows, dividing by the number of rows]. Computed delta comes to 1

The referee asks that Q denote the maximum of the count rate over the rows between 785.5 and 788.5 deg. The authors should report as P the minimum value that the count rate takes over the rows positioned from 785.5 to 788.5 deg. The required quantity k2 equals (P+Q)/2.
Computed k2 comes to 51.5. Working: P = 49.62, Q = 53.46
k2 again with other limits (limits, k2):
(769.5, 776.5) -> 44.1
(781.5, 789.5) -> 51.7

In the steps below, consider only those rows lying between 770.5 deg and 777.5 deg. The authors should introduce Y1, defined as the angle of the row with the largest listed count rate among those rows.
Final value 771.0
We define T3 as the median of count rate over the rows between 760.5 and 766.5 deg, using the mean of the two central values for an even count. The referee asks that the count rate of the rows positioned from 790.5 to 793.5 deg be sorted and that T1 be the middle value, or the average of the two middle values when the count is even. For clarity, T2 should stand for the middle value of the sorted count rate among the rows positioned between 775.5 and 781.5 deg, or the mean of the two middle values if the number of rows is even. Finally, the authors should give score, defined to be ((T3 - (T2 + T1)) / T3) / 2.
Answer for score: -0.61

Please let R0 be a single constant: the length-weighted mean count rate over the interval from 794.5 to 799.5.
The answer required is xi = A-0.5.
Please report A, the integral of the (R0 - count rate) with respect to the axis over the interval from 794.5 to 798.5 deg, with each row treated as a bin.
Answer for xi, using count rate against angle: 0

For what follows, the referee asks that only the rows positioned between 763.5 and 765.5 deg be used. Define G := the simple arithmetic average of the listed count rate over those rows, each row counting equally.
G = 45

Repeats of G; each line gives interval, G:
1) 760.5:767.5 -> 45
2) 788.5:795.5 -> 56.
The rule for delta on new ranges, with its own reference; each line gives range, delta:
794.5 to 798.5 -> -1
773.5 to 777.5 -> 7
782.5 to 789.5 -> 2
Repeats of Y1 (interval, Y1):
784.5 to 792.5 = 792.0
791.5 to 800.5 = 797.0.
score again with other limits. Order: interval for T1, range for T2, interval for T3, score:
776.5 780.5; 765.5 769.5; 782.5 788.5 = -0.38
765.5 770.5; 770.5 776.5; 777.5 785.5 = -0.40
